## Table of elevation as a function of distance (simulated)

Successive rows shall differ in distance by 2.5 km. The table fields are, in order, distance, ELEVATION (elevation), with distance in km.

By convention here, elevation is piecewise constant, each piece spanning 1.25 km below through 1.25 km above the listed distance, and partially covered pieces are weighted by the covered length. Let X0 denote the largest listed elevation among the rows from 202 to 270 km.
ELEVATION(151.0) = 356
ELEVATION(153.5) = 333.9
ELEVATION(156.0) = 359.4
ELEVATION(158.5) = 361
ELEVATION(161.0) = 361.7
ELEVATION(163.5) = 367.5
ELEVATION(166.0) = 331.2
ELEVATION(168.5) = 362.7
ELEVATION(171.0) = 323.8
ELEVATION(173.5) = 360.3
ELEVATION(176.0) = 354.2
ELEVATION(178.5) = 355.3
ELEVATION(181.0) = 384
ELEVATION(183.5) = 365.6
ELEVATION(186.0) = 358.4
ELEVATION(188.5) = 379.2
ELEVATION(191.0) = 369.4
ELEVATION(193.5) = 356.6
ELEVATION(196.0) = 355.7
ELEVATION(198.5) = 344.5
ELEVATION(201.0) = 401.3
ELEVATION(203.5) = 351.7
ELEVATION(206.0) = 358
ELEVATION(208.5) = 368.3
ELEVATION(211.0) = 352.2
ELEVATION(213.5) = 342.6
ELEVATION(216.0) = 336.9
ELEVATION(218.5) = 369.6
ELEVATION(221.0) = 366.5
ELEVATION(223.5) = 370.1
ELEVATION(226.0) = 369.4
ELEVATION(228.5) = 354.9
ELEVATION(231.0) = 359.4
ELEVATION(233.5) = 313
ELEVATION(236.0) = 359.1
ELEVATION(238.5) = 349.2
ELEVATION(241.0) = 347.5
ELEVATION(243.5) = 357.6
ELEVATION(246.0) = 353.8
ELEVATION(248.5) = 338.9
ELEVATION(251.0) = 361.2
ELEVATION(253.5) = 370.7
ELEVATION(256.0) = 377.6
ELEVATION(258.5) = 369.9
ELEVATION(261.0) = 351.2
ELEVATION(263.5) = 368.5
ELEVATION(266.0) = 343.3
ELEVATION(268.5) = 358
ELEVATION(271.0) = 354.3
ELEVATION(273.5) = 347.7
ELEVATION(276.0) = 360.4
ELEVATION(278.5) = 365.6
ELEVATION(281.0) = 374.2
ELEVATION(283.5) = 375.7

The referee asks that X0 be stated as 377.6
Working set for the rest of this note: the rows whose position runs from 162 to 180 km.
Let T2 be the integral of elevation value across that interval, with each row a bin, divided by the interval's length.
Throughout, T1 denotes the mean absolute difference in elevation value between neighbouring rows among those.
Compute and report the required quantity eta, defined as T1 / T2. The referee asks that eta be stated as 0.071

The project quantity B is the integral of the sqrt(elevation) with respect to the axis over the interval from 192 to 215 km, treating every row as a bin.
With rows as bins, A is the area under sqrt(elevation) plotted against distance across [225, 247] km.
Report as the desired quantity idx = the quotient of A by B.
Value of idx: 0.95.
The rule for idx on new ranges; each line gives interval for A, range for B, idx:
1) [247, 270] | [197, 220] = 1.00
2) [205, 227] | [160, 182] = 1.01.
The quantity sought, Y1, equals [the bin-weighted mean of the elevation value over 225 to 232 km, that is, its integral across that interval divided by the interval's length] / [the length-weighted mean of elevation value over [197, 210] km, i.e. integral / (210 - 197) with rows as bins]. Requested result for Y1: 0.99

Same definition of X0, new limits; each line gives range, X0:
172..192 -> 384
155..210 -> 401.3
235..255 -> 370.7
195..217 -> 401.3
